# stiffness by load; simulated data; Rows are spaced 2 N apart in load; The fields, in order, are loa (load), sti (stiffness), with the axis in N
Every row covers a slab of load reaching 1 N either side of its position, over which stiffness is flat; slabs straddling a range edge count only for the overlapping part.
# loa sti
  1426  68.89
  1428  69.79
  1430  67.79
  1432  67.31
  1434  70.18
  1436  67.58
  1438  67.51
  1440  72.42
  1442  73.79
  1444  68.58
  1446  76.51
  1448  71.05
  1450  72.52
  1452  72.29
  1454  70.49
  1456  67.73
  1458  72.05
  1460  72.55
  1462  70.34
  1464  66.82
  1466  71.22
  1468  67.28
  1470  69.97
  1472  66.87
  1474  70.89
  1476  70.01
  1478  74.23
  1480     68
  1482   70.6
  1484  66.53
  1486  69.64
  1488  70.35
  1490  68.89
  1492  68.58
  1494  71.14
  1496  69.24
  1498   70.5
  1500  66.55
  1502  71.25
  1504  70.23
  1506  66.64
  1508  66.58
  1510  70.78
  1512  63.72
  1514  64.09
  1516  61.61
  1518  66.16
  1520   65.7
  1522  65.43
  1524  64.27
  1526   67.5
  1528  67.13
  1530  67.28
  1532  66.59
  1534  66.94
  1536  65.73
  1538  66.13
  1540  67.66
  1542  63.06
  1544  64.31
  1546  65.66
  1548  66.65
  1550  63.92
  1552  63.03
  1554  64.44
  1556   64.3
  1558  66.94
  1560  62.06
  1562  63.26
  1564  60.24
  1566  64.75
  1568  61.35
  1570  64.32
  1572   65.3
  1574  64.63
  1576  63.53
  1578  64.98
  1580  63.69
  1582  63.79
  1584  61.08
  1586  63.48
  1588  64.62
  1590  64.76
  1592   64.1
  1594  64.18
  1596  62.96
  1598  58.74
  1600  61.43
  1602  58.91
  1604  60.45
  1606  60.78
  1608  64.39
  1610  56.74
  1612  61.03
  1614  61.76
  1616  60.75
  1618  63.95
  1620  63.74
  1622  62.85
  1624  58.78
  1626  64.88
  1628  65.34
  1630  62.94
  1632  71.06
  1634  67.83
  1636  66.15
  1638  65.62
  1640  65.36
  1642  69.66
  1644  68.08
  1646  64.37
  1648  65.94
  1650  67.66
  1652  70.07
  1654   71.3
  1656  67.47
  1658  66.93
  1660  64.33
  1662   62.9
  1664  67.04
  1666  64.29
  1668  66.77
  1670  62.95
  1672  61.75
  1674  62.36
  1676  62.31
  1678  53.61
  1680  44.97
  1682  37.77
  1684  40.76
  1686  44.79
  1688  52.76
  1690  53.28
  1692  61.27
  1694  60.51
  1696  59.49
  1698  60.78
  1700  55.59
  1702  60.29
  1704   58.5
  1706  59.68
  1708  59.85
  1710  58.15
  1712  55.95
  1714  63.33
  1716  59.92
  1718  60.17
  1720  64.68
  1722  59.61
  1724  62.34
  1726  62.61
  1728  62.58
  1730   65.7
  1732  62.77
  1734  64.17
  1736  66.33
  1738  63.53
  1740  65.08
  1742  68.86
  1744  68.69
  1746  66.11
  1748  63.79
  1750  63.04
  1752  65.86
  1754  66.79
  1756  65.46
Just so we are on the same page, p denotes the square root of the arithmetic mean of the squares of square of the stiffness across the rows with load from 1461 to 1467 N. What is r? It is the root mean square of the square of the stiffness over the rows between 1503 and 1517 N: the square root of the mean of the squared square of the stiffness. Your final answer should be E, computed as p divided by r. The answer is 1.1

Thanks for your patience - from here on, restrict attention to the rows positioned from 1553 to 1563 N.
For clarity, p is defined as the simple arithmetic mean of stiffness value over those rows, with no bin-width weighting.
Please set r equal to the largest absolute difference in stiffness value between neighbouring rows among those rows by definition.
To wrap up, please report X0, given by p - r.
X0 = 59.3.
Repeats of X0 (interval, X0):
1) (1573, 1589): 61.0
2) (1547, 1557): 61.7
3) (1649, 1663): 63.4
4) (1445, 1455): 67.1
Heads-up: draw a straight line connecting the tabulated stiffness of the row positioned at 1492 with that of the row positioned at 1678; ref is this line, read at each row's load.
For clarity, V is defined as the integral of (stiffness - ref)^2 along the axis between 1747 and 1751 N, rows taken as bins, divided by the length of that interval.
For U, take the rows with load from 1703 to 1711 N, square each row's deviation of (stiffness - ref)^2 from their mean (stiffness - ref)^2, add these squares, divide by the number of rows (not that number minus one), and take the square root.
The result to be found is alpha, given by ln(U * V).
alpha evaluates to 7.9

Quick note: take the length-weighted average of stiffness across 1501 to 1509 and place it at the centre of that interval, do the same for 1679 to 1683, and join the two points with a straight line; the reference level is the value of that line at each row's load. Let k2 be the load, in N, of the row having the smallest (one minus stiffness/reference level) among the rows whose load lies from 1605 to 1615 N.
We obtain 1608 N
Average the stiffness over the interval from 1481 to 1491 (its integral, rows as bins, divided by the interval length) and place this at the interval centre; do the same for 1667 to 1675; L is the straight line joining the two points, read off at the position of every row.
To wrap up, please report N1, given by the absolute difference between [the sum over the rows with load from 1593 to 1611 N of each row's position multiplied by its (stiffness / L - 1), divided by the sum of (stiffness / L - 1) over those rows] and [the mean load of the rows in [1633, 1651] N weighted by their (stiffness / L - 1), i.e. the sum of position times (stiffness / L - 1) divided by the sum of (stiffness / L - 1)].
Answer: 39.4 N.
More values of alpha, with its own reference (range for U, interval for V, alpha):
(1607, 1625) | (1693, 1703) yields 6.5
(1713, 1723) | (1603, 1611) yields 6.0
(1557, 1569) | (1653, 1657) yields 6.8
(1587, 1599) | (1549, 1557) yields 0.9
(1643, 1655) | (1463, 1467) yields 6.2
